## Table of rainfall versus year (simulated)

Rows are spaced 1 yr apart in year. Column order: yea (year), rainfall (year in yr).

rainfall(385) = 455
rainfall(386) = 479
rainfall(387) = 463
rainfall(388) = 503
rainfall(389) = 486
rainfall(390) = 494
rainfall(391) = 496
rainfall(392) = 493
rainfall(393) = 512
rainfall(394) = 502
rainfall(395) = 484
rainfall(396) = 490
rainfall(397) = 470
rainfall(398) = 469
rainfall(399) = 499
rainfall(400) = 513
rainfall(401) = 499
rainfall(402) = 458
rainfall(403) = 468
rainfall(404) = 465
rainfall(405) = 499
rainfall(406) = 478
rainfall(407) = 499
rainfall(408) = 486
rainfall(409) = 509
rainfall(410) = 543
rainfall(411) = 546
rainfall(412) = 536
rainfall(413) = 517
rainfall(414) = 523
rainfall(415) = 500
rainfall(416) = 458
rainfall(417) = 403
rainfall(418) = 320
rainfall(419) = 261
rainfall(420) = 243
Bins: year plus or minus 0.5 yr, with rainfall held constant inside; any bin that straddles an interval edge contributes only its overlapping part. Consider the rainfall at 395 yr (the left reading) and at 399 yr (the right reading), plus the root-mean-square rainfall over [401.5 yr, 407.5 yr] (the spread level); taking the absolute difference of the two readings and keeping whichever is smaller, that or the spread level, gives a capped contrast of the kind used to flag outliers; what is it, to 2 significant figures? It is 15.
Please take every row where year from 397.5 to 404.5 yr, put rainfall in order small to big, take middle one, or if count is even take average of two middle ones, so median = 469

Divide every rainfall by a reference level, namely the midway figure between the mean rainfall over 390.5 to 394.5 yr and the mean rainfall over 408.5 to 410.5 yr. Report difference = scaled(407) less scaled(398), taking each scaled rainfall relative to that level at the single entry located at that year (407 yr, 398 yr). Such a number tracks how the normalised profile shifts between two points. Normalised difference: 0.058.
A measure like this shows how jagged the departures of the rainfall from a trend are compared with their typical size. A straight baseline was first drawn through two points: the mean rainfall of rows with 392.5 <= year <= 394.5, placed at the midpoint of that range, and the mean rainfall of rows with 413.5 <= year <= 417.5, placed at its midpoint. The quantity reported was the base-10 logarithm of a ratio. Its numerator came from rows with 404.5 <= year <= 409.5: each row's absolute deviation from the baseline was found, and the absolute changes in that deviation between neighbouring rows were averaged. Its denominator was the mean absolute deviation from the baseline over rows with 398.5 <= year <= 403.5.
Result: -0.17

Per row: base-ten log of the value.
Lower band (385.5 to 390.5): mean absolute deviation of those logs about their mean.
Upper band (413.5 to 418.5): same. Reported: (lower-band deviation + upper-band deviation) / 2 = 0.038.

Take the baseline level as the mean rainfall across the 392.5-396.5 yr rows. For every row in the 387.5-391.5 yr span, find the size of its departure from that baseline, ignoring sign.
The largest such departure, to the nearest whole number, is 11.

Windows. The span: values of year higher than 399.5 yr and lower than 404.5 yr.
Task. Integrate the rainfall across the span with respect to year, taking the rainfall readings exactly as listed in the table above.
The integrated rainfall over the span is 2403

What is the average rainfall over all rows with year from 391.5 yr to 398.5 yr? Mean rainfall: 489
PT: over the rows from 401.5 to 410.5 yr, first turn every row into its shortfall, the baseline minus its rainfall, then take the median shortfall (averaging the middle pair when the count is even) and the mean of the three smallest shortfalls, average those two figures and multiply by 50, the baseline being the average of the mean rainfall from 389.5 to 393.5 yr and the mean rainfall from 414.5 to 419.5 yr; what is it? -2896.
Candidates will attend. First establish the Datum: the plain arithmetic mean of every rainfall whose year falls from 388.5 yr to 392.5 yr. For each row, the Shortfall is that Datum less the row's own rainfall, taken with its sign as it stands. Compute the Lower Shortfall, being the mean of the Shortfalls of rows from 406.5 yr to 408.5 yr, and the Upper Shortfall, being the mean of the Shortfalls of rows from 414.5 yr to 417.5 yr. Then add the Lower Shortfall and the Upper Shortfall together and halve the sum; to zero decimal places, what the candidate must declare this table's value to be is 19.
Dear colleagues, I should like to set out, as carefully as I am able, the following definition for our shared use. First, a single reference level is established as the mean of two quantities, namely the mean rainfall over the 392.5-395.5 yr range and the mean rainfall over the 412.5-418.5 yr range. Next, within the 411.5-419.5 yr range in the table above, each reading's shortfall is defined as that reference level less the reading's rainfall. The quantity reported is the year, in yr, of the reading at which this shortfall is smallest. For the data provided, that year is 412 yr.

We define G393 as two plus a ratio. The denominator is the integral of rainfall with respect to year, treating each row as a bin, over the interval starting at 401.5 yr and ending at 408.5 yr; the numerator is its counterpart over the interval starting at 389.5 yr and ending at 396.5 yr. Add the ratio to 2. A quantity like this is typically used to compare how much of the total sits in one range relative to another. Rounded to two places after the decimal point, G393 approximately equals 3.04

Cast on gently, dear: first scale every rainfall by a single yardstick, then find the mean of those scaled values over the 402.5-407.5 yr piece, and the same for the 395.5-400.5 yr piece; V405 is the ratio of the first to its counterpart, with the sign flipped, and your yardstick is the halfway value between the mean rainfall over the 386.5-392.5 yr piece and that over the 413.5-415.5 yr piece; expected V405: -0.99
